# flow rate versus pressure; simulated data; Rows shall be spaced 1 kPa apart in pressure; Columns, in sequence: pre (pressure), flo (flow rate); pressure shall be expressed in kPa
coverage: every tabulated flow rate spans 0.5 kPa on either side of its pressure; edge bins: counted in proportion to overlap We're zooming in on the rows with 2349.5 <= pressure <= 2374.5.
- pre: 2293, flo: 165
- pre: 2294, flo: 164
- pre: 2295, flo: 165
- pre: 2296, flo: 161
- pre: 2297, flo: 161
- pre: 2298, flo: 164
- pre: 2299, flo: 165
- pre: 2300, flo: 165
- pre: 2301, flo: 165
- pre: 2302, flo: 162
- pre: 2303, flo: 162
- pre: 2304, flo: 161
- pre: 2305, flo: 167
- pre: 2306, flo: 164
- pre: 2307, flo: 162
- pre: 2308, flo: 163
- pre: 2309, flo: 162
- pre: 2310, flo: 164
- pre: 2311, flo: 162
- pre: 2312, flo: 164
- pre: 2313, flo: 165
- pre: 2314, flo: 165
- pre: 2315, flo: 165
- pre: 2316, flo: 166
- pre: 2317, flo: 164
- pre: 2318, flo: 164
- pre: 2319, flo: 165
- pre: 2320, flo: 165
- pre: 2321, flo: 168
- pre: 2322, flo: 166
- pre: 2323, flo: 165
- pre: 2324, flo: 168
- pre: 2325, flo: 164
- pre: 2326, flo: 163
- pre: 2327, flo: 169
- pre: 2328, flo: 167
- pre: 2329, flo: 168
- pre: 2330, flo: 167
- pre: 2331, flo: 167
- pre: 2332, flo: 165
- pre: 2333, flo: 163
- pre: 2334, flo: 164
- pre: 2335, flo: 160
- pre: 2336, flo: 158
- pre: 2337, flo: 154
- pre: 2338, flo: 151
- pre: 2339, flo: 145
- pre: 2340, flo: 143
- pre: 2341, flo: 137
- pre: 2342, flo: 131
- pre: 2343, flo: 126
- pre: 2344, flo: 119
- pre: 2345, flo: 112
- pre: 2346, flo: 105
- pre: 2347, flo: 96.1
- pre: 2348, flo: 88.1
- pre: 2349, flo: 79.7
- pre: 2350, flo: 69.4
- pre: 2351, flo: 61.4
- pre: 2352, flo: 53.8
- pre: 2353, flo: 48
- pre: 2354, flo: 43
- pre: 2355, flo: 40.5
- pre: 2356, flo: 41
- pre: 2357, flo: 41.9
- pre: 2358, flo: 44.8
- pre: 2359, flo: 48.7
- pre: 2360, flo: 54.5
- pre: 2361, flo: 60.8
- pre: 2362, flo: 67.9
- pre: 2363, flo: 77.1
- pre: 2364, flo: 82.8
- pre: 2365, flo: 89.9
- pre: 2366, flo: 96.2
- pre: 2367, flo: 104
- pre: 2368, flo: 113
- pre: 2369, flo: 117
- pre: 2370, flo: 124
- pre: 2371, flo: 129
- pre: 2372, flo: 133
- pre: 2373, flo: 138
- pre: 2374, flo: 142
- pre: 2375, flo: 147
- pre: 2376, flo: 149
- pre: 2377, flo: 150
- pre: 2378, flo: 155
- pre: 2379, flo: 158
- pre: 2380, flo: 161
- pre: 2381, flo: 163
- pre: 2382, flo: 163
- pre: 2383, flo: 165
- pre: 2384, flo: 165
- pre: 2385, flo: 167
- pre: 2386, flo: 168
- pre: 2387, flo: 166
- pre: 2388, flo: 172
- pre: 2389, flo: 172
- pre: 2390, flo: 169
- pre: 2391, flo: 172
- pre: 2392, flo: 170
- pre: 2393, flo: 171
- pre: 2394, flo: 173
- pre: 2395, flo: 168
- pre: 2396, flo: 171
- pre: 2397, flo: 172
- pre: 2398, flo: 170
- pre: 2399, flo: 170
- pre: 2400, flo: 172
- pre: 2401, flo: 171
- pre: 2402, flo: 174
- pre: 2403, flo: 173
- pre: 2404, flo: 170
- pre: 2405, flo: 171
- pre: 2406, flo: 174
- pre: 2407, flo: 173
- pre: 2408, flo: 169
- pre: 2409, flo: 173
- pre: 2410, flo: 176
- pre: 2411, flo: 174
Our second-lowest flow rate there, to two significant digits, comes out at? 41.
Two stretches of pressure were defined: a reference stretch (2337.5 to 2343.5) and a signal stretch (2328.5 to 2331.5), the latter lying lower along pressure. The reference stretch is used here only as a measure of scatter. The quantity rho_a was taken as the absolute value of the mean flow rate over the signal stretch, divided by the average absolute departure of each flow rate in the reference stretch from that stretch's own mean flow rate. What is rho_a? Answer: 22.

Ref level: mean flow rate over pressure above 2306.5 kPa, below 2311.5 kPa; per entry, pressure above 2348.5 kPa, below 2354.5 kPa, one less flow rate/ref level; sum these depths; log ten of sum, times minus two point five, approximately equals -1.5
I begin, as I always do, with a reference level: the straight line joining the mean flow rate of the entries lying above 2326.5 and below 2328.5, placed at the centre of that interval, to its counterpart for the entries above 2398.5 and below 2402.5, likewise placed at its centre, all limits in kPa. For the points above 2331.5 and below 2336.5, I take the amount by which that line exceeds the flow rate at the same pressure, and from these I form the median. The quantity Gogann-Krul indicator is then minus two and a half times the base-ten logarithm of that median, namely -2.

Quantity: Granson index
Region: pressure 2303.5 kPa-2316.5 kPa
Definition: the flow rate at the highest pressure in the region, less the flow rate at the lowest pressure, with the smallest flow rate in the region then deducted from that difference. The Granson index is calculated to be -156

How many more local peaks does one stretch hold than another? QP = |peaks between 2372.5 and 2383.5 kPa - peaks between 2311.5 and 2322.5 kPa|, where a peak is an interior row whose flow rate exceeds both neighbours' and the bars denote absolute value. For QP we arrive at 2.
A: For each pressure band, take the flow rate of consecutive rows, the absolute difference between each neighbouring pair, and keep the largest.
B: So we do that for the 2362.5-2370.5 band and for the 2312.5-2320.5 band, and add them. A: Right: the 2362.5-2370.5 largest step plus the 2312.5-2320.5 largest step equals 11.0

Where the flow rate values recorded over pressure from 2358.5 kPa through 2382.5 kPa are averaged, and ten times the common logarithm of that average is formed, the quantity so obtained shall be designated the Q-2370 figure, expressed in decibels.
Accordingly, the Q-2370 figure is 20.7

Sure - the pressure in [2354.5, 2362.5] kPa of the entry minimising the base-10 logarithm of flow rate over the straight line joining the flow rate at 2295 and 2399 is 2355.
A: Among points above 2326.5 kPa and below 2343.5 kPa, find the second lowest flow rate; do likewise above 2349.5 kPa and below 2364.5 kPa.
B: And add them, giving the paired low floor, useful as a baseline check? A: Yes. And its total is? 172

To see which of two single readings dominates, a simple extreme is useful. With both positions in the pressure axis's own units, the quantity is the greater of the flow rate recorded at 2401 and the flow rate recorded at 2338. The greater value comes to 171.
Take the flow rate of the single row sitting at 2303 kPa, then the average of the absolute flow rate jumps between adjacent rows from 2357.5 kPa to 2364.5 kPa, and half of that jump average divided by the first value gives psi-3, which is 0.020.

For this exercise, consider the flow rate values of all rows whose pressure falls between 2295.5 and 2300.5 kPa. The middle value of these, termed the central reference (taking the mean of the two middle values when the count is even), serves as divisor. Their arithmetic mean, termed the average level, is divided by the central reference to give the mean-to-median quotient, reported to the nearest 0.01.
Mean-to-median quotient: 1.00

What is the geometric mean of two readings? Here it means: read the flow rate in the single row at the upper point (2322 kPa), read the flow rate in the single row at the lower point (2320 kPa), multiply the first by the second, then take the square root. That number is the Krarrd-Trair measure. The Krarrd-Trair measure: 165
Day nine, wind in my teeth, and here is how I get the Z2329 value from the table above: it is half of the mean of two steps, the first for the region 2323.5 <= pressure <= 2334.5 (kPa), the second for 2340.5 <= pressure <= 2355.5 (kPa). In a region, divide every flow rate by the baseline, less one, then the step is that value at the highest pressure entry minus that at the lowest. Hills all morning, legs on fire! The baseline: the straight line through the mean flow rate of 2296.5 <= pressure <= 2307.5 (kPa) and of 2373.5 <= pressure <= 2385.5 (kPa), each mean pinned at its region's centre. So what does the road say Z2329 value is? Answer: -0.15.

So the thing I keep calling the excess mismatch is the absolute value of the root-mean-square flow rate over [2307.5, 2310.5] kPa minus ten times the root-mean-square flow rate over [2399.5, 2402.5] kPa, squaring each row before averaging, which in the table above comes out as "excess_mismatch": 1560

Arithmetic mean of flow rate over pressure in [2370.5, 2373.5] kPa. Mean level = 133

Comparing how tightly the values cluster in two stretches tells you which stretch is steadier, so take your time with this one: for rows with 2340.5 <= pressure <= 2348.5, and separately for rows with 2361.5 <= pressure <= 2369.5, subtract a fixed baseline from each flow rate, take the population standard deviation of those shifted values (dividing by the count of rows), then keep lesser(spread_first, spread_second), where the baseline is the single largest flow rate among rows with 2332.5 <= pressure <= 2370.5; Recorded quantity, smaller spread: 16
